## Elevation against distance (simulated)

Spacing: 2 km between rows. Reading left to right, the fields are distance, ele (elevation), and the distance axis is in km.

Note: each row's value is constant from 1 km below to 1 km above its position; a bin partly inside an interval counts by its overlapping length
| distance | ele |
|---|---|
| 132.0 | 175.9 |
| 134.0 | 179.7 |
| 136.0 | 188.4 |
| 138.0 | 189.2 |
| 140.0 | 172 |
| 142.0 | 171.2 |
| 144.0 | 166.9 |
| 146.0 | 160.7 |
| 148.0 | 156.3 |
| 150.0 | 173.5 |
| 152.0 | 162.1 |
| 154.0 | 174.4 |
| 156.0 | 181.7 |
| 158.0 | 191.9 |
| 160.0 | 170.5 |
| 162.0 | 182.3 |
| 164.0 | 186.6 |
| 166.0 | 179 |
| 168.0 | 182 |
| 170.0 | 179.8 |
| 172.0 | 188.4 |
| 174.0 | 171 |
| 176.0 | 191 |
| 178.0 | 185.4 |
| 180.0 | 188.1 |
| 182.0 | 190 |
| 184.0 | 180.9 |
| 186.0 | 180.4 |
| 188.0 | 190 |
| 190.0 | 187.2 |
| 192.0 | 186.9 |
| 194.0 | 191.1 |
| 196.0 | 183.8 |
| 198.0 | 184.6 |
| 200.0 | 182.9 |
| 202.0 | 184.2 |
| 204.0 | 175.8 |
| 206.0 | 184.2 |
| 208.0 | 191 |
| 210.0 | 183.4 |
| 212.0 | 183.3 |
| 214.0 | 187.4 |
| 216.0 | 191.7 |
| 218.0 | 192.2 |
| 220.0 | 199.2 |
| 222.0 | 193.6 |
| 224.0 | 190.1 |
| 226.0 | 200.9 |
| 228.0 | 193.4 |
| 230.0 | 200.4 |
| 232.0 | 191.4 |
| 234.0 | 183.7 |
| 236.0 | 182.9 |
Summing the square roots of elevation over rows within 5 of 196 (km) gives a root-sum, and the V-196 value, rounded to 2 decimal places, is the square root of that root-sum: 8.26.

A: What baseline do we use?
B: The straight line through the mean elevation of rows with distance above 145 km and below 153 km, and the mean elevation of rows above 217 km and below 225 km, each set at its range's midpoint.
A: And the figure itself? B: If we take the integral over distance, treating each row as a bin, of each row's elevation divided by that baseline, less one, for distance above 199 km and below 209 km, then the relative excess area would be -0.2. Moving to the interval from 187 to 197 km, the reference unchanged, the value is 0.4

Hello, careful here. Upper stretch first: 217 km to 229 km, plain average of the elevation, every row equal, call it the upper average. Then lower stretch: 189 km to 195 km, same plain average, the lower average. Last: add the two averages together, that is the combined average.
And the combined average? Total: 383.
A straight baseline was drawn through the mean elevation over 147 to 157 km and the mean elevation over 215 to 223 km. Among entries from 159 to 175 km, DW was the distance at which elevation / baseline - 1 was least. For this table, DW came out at 174.0 km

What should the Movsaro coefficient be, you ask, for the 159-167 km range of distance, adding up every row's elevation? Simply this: 718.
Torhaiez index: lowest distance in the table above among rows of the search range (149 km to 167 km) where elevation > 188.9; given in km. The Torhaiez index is 158.0 km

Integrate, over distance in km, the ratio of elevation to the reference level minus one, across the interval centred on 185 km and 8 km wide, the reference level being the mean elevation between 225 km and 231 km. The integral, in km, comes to -0.52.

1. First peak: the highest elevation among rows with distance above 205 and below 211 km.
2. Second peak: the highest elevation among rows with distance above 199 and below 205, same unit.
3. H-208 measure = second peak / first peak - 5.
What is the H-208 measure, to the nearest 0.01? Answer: -4.04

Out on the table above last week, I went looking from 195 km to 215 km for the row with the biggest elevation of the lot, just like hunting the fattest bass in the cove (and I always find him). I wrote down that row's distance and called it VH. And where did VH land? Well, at 208.0 km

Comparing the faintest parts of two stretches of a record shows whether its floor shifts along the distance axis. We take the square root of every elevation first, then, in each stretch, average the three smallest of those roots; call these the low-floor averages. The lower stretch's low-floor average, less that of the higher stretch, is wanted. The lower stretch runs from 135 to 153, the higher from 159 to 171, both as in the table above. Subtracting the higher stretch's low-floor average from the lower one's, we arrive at -0.65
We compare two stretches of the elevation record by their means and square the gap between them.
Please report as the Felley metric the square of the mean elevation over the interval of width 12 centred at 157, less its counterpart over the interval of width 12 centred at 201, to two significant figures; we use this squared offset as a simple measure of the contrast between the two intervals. 30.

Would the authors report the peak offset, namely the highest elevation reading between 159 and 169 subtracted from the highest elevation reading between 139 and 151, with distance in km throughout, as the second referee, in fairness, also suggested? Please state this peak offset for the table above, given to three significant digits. -13.1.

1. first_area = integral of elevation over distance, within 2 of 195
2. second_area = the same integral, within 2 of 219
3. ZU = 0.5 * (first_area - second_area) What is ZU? -16.5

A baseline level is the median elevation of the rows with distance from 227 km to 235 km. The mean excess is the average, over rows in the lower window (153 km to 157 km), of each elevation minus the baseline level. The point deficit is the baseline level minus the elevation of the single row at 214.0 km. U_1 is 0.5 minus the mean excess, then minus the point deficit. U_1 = 10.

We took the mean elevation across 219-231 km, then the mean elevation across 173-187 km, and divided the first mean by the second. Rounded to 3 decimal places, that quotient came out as 1.068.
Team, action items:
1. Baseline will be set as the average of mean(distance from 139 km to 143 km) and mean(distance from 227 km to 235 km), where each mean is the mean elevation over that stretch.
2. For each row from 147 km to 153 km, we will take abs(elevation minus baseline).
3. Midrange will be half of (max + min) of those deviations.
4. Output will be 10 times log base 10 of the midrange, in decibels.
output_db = 12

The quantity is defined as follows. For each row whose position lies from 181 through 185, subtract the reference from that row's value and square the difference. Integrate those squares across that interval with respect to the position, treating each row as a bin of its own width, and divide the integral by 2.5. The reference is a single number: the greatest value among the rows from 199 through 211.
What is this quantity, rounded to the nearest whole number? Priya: 82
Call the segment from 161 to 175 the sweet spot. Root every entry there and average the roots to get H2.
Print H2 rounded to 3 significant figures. 13.5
